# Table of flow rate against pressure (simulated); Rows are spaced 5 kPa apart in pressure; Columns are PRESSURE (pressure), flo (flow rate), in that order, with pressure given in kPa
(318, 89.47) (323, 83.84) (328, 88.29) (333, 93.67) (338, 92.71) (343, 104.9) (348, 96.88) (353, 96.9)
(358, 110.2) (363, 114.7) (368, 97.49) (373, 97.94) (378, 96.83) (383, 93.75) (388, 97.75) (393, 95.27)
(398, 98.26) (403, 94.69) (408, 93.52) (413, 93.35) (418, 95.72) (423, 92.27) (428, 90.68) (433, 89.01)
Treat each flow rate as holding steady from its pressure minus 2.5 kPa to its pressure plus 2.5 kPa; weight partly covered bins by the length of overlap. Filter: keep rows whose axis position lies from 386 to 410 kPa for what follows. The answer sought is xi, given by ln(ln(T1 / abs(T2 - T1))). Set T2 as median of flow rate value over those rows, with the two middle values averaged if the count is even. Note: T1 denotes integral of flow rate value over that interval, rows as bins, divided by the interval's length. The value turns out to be 1.61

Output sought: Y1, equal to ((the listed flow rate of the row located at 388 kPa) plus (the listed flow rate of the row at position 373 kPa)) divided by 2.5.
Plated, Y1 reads 78.3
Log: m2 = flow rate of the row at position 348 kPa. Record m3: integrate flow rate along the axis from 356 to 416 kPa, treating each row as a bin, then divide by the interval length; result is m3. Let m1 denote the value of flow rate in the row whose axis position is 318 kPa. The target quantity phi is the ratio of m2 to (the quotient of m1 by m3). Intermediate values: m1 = 89.47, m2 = 96.88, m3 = 99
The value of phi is 107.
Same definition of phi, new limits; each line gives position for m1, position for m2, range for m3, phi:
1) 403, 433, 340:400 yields 94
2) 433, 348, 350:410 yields 108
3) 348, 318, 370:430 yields 88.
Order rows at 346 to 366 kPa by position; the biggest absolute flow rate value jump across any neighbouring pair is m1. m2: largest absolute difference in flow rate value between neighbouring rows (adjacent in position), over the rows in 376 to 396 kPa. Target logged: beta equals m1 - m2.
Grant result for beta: 9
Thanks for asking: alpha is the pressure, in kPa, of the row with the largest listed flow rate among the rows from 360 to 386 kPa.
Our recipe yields 363 kPa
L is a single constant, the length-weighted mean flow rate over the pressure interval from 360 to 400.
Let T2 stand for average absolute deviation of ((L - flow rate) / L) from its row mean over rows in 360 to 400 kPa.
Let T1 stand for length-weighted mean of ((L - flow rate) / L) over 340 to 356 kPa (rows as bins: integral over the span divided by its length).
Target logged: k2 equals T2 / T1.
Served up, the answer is -7.4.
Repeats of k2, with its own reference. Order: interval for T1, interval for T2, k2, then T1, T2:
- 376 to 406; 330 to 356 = 1.0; 0.031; 0.03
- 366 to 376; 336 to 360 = 3.9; 0.015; 0.06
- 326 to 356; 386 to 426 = 0.5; 0.033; 0.02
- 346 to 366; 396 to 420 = -0.3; -0.056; 0.02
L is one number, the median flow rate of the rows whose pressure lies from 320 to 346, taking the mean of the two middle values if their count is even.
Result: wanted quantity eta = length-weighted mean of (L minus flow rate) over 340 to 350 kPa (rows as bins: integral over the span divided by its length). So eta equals -8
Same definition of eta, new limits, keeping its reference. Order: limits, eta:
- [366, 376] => -5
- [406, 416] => -1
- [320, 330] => 7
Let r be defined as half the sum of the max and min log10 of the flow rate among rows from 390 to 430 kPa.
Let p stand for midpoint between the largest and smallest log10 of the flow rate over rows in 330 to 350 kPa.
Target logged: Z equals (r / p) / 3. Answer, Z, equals 0.330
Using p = 1.994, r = 1.97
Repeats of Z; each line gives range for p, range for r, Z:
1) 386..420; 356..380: 0.340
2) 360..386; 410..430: 0.326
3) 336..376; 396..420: 0.328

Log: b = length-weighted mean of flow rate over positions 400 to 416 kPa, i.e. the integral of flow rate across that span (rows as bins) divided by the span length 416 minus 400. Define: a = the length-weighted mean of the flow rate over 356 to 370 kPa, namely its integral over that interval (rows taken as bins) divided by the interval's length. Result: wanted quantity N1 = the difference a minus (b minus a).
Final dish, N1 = 121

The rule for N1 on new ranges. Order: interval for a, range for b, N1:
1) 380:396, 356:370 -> 84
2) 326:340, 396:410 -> 88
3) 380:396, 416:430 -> 99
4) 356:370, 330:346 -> 119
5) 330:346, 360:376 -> 90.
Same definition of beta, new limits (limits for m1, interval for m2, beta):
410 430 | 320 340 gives -2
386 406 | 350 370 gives -14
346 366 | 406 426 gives 10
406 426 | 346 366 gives -10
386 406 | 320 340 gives -2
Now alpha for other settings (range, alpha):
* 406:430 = 418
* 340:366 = 363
